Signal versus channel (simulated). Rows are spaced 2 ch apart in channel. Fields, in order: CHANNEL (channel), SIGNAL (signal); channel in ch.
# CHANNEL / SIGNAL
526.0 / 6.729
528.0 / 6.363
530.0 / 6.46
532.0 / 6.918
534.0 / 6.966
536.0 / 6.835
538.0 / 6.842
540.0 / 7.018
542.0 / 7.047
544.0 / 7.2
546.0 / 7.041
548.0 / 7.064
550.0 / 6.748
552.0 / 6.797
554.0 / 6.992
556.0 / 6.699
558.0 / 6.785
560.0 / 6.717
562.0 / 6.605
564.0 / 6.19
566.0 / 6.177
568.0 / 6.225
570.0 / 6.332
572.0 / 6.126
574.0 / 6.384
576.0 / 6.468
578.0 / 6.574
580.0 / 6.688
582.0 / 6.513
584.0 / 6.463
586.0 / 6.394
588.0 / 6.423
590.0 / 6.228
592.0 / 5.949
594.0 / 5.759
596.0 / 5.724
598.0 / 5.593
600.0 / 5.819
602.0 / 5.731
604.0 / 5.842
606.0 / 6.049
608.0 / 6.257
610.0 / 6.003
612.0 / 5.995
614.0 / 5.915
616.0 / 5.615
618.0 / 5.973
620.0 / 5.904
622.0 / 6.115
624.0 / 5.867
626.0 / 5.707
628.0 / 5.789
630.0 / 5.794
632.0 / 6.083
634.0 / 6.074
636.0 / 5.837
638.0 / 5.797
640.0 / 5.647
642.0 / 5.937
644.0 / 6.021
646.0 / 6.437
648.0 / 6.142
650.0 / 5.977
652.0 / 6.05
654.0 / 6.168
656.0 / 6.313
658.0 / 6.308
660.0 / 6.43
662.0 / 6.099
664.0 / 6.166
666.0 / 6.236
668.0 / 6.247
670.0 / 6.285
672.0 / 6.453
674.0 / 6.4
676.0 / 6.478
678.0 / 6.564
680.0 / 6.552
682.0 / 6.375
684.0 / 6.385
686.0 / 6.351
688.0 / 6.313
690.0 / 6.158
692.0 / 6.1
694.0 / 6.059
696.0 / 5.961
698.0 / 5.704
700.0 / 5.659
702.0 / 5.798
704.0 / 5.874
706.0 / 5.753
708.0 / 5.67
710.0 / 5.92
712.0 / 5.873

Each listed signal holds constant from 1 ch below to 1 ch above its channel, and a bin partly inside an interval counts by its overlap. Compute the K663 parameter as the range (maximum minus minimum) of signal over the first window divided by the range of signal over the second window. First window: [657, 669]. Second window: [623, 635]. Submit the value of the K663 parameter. 0.88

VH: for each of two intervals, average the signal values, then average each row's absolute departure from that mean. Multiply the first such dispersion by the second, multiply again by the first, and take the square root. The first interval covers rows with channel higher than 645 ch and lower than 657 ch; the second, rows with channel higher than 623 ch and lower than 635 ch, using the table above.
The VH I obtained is 0.046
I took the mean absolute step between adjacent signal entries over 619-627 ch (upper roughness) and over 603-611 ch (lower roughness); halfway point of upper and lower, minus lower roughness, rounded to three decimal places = -0.008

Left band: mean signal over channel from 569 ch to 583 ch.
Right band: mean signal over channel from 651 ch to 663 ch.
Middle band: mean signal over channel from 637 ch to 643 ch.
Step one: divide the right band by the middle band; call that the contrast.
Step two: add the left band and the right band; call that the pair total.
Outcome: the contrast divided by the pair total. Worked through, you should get 0.085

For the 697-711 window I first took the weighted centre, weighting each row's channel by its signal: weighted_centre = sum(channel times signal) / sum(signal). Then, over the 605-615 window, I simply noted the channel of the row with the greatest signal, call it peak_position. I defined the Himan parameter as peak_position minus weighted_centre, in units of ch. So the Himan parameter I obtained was -96.0 ch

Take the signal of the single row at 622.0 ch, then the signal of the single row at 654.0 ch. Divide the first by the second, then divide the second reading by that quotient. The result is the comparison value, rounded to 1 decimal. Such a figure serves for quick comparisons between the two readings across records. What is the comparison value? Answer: 6.2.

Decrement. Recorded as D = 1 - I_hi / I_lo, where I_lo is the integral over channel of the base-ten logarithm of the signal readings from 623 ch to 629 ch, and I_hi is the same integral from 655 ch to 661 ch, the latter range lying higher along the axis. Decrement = -0.05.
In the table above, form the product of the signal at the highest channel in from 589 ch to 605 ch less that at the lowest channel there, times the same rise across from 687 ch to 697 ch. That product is 0.14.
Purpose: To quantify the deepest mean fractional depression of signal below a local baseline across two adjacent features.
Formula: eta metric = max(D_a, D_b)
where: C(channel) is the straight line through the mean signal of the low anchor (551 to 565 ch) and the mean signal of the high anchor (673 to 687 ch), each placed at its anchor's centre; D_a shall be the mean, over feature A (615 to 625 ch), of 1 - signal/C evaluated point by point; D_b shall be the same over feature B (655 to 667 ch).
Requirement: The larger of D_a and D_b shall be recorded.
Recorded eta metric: 0.102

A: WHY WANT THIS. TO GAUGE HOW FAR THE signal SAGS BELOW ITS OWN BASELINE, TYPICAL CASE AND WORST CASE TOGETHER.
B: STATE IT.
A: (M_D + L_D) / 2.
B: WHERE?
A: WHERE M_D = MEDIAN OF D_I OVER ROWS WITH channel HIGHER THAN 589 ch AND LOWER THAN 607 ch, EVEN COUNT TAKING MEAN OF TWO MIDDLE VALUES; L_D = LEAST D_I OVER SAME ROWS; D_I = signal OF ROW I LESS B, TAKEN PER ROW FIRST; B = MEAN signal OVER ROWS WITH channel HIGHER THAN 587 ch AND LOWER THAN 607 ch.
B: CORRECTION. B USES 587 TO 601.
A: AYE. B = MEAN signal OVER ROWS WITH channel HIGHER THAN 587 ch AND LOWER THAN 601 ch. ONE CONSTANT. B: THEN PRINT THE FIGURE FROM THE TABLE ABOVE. -0.222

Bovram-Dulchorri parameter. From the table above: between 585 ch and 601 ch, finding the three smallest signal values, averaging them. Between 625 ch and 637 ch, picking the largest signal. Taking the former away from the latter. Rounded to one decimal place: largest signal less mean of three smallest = 0.4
